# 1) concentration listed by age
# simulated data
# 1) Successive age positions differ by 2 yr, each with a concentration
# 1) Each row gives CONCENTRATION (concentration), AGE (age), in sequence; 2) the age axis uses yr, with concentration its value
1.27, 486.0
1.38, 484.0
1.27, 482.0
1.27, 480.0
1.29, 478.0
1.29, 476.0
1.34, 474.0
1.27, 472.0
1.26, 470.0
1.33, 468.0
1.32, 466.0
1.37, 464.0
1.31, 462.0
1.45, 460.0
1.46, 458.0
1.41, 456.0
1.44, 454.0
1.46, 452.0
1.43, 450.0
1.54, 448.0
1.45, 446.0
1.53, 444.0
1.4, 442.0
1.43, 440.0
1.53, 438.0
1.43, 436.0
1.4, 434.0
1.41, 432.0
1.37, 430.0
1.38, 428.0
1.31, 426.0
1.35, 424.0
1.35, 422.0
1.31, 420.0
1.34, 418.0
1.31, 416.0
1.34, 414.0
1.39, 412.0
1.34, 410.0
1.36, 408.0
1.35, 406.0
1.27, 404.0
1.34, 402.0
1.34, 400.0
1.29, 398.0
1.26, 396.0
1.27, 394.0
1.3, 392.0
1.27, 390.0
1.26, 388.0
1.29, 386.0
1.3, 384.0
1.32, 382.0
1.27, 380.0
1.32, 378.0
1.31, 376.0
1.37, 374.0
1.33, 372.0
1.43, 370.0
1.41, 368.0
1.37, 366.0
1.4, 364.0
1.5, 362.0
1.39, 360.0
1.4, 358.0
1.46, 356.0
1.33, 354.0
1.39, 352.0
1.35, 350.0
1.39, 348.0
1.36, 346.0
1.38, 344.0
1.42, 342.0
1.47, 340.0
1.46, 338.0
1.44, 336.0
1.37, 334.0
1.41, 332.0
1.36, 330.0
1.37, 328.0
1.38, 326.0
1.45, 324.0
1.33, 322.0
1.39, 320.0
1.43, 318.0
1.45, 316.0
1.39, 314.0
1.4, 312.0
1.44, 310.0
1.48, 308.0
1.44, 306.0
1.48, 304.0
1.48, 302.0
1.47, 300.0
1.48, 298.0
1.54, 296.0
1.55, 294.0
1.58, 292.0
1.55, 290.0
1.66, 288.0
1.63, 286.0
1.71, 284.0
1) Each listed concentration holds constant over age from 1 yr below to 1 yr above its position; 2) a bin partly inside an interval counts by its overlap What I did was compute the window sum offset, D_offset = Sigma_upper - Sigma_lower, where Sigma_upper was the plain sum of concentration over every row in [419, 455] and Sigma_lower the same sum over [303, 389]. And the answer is -34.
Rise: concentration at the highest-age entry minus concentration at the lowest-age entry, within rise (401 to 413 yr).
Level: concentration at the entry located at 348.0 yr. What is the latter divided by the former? 28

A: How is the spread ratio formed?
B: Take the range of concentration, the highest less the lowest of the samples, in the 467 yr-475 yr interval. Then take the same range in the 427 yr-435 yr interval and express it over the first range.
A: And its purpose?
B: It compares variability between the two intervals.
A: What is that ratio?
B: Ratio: 0.50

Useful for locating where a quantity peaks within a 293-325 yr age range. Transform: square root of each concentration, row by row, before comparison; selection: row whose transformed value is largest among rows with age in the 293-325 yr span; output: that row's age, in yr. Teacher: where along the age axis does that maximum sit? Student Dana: 294.0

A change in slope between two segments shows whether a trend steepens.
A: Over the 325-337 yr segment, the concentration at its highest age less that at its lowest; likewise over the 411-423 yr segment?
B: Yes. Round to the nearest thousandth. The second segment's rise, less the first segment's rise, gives -0.100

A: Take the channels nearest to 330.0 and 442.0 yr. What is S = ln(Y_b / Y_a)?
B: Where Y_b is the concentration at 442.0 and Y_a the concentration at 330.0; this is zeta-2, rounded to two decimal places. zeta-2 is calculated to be 0.03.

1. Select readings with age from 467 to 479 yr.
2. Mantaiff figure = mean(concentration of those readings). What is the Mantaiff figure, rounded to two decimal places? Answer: 1.30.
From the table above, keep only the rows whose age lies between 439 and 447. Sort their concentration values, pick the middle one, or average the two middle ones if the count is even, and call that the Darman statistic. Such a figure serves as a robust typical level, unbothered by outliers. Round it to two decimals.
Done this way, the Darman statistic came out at 1.44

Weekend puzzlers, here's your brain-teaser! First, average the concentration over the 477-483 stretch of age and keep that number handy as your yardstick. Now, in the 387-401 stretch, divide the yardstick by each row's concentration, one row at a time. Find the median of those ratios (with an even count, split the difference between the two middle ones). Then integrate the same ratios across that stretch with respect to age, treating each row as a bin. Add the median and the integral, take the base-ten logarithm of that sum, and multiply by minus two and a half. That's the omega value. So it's -2.94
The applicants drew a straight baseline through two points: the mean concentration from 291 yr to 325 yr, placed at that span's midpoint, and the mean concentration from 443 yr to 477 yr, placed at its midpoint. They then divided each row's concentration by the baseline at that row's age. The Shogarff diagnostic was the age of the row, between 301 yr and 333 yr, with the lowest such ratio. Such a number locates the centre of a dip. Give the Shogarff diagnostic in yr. 322.0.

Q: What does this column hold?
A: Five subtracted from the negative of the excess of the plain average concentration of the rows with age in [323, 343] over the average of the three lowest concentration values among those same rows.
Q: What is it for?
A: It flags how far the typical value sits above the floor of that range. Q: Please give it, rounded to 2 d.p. -5.05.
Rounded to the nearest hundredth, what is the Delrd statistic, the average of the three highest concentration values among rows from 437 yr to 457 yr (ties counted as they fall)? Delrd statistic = 1.53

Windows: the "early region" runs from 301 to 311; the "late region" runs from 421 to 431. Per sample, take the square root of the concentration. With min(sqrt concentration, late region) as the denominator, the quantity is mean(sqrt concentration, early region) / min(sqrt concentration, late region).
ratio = 1.06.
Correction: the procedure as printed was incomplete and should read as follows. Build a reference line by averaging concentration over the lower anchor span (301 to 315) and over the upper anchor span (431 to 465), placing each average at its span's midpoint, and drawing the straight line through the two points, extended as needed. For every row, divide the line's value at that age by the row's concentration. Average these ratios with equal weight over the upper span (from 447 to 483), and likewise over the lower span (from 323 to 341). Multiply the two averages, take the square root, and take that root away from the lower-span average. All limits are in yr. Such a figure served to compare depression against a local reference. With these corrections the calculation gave -0.018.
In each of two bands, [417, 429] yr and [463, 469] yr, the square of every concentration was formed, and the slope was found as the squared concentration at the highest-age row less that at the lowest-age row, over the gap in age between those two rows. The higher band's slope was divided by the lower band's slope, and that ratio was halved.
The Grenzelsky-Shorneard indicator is -1.2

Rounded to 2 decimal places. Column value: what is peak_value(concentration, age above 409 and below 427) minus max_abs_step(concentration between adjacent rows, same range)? 1.34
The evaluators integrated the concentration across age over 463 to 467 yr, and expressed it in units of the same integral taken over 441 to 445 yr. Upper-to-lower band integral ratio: 0.92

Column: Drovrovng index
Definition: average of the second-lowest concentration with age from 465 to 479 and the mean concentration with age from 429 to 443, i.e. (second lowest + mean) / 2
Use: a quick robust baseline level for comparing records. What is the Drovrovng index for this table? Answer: 1.35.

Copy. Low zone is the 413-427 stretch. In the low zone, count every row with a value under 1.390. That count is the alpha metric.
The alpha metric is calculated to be 7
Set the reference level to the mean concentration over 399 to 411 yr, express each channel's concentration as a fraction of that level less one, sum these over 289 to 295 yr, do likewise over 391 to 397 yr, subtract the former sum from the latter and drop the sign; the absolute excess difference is 0.64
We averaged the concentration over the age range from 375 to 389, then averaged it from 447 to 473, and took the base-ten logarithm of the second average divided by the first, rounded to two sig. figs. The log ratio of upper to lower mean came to 0.030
